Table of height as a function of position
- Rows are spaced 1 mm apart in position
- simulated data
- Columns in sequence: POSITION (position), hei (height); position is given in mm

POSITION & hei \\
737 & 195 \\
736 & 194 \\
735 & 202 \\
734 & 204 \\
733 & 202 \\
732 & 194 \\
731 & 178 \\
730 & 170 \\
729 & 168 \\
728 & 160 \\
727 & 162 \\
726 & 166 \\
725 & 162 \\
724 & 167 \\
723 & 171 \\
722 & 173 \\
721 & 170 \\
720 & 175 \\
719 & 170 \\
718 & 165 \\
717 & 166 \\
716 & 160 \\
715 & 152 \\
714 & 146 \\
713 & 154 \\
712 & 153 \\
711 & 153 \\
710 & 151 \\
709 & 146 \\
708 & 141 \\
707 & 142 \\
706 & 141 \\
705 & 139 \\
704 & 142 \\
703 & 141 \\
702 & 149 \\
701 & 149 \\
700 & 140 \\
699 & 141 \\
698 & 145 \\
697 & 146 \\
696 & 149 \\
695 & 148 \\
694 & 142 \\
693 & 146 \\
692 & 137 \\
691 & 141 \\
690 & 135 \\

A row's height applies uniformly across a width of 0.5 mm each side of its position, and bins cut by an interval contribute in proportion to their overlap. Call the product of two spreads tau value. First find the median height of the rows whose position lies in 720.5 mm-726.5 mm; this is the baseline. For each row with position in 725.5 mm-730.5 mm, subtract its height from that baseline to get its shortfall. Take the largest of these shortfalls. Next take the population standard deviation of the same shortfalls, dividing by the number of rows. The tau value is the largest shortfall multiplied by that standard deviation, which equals 32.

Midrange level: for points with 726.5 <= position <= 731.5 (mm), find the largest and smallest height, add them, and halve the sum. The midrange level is 169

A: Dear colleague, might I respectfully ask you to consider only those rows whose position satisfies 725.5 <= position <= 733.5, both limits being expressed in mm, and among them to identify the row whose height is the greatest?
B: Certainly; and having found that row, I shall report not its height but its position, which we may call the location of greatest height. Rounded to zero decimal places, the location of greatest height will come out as 733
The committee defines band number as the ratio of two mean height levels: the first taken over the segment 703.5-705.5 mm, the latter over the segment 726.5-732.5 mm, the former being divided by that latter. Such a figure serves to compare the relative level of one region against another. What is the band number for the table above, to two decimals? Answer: 0.82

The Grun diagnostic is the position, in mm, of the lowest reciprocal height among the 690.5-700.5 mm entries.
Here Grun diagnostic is 696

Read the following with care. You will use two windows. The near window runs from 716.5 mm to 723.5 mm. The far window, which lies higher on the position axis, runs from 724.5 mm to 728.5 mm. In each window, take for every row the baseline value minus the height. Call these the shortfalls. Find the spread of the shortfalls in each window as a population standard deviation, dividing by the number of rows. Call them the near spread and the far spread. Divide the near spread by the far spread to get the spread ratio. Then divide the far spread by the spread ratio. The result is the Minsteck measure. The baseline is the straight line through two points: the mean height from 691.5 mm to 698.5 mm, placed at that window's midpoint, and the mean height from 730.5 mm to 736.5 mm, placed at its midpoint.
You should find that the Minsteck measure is 4.1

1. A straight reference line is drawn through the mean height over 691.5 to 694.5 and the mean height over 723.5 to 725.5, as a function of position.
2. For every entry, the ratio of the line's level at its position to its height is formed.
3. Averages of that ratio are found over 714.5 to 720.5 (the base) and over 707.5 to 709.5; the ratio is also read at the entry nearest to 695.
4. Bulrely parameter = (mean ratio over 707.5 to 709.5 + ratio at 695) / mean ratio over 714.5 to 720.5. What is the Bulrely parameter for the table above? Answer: 2.10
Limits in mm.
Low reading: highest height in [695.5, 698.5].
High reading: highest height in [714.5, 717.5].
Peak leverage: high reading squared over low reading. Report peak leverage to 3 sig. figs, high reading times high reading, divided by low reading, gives 185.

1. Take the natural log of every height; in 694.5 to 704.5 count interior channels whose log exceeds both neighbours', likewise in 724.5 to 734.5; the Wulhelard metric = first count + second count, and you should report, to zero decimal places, 2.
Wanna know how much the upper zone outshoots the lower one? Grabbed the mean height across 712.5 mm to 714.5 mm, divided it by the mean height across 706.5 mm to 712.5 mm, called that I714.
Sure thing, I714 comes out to 1.0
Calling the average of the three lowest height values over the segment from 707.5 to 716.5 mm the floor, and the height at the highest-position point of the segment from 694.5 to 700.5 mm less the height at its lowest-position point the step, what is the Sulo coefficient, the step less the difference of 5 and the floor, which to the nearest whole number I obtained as 131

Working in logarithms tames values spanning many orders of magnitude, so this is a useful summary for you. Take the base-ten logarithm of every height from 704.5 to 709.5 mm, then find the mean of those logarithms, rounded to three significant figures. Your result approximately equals 2.15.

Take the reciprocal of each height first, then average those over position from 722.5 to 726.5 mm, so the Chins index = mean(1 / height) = 0.0060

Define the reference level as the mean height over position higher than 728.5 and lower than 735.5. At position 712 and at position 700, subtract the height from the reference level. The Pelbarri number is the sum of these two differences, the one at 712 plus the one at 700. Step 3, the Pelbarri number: 84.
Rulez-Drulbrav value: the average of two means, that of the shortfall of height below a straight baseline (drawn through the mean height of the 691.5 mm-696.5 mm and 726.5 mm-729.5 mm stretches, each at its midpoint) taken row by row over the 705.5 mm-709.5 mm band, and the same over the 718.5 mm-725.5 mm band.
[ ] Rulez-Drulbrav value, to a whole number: 0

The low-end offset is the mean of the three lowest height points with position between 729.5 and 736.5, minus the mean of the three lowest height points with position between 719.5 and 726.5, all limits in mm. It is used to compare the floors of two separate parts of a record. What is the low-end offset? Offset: 16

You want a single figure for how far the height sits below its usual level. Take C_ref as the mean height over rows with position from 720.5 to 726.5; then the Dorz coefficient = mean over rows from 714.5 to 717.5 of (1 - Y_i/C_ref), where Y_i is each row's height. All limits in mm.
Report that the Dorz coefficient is 0.05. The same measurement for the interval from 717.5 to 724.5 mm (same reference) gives -0.01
